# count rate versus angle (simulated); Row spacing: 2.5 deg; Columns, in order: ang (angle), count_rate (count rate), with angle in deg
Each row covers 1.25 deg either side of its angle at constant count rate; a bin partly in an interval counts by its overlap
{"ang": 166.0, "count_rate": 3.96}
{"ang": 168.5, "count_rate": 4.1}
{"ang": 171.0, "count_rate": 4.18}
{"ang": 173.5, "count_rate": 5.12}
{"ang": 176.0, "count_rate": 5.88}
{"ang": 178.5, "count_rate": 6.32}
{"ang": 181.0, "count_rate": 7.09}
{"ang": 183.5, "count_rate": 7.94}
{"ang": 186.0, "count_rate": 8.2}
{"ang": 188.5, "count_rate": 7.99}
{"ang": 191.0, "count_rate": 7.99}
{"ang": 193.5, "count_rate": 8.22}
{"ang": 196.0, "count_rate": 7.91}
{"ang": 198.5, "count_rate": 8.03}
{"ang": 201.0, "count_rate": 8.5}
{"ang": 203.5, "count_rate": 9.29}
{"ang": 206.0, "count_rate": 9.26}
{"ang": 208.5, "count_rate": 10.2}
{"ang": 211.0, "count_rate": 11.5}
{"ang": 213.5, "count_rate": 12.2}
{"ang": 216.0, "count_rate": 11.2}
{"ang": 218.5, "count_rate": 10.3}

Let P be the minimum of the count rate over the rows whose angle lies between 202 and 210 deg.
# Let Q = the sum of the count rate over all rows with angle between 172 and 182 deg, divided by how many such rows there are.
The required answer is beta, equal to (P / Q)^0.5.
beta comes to 1.23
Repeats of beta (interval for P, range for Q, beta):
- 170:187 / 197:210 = 0.68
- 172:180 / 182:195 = 0.80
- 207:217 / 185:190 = 1.12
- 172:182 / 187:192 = 0.80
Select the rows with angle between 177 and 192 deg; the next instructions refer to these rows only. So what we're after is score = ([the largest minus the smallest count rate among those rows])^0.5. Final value 1.4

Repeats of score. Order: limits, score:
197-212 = 1.9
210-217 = 1.0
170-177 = 1.3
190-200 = 0.6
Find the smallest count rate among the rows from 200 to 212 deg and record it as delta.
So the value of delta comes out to 8.5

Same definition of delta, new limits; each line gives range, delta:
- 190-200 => 7.91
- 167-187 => 4.1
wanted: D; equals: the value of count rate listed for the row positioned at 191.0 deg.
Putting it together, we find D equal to 7.99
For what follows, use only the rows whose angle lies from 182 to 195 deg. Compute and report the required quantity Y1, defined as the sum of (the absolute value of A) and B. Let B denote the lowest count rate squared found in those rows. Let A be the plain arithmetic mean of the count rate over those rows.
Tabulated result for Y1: 71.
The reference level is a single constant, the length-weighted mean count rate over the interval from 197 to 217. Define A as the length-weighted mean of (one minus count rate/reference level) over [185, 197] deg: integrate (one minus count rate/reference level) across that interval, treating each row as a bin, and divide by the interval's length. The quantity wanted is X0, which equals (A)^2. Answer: 0.037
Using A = 0.19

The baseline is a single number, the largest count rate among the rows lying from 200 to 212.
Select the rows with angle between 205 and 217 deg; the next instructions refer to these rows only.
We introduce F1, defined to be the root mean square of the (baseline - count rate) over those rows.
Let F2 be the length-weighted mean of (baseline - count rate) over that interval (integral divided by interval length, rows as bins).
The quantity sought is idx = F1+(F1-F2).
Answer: 1.8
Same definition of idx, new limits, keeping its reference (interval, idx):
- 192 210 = 3.0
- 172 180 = 5.8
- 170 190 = 5.3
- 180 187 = 3.8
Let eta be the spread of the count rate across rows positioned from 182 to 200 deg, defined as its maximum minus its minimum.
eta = 0.3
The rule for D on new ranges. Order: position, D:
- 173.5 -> 5.12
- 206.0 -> 9.26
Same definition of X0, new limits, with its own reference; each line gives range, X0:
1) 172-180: 0.178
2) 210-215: 0.034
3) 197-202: 0.031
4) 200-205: 0.011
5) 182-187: 0.039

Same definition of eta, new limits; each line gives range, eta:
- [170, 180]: 2.1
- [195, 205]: 1.4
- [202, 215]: 2.9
